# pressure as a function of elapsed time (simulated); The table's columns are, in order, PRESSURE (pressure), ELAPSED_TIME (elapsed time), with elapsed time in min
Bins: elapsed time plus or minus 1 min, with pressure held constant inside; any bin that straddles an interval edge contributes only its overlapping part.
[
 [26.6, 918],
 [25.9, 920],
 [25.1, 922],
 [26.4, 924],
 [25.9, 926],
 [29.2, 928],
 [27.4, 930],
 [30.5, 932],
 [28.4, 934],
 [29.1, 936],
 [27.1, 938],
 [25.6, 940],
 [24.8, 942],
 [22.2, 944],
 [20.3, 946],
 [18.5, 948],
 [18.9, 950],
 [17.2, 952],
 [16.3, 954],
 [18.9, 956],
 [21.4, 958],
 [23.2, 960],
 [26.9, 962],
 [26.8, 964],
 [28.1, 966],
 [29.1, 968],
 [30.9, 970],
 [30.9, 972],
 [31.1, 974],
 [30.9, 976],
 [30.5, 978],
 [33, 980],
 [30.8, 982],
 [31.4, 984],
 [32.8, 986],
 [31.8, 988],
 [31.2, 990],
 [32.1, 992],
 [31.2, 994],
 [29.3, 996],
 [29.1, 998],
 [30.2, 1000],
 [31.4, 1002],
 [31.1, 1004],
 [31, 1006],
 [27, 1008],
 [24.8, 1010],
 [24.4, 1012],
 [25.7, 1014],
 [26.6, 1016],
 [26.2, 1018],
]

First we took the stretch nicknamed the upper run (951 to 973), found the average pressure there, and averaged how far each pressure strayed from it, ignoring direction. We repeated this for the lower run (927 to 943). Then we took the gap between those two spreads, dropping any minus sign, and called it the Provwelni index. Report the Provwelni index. 3.1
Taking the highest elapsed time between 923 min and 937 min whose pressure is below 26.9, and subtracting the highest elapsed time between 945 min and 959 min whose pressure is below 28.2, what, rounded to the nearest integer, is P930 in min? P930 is -32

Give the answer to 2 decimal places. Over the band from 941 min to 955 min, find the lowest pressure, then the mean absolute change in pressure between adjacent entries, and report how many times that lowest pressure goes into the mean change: 0.10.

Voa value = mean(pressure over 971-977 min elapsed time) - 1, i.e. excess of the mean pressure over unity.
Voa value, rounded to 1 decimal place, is 30.0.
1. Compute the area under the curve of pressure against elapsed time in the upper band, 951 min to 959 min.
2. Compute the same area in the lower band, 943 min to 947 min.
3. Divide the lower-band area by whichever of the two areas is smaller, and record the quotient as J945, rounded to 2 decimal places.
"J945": 1.00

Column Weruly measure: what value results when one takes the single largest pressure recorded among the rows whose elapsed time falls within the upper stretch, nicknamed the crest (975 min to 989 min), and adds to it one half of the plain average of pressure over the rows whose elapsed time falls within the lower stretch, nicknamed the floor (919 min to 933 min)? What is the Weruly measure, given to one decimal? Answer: 46.6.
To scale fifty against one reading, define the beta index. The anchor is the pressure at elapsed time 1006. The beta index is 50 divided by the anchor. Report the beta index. 1.61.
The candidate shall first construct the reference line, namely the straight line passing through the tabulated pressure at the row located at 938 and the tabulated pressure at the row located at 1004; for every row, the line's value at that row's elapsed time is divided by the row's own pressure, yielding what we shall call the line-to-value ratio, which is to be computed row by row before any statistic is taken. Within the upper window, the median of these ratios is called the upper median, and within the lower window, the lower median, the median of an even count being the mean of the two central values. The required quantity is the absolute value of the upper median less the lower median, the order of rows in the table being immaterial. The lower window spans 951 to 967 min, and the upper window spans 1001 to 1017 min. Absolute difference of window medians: 0.10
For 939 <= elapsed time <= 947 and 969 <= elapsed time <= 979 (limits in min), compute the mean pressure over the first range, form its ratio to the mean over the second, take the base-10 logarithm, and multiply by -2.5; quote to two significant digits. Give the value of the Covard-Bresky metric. 0.31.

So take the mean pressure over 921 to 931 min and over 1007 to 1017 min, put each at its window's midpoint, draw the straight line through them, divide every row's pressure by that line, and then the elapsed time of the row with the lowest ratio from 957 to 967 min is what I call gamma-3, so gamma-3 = 958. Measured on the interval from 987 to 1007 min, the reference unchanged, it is 998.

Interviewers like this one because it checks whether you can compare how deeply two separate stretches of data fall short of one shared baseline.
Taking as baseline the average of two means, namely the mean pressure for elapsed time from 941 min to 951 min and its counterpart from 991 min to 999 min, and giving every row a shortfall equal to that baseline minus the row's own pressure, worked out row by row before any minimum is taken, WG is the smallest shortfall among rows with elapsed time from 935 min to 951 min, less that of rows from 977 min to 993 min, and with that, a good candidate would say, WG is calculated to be 4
